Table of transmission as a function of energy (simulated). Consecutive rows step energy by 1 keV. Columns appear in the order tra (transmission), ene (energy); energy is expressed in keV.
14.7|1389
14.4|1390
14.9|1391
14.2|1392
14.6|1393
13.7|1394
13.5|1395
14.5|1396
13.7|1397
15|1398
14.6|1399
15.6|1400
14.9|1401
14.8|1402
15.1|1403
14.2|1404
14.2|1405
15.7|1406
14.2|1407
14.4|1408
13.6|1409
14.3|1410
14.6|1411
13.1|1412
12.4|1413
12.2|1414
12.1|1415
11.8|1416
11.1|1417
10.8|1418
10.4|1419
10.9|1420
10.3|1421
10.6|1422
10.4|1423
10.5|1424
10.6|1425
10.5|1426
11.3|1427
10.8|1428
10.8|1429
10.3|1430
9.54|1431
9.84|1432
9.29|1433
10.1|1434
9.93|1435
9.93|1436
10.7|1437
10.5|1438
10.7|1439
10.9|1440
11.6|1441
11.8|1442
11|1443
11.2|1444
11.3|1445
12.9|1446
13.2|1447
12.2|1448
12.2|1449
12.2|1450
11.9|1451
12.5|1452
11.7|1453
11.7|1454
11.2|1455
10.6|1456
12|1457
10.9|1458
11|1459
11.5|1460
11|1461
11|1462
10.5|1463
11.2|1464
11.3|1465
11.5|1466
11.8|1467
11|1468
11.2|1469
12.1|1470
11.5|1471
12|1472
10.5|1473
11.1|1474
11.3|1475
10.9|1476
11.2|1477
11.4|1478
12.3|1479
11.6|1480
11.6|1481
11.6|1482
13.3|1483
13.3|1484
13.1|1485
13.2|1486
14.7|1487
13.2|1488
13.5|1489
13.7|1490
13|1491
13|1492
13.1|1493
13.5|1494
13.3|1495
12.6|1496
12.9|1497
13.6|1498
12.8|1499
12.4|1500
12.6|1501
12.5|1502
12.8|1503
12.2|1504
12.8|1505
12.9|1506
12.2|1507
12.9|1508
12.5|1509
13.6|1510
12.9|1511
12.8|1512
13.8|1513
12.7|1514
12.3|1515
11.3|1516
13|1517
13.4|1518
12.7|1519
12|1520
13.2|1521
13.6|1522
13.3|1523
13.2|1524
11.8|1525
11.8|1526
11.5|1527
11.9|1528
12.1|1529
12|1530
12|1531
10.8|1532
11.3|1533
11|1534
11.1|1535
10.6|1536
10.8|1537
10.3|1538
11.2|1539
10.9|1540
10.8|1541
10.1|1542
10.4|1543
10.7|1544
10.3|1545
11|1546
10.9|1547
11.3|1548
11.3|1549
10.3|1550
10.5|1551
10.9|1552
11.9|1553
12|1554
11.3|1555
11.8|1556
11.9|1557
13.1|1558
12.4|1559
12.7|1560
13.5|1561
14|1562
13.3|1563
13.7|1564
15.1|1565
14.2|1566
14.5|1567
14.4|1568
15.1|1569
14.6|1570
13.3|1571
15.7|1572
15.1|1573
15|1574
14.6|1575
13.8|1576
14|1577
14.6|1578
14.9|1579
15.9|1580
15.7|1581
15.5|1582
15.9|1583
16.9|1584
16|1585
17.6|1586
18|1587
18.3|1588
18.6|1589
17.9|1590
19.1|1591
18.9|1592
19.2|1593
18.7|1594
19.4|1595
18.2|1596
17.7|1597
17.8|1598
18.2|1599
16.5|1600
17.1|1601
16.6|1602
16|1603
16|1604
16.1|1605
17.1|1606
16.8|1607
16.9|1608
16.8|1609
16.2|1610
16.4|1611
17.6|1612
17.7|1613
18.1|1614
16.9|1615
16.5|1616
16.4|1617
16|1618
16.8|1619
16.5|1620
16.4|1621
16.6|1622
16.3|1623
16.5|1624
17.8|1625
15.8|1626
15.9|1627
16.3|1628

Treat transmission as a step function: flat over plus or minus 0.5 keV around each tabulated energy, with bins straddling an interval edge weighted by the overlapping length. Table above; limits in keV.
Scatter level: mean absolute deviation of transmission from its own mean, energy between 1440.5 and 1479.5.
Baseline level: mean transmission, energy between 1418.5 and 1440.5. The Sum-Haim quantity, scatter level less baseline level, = -9.9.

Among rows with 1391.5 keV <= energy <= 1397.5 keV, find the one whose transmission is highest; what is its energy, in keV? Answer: 1393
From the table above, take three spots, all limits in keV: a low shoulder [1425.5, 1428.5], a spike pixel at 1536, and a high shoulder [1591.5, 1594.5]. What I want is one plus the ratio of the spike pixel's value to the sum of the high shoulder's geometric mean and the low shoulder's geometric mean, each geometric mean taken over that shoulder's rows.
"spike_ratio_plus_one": 1.36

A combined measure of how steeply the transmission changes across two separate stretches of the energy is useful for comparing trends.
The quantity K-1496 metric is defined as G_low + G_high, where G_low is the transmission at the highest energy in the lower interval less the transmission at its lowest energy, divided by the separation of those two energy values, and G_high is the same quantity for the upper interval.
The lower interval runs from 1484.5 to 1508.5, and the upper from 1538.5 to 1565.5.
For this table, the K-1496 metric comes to 0.14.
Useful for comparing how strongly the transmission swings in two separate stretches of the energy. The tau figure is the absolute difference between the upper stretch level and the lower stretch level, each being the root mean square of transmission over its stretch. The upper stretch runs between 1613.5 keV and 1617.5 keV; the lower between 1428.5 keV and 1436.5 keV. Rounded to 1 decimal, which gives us 7.0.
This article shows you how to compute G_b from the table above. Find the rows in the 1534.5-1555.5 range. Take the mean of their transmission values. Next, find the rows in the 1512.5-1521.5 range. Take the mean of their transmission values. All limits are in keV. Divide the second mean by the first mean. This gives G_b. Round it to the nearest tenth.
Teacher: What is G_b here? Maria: 1.2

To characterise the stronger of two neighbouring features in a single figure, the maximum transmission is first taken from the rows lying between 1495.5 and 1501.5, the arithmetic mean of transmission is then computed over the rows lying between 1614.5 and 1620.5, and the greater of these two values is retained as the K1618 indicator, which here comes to 17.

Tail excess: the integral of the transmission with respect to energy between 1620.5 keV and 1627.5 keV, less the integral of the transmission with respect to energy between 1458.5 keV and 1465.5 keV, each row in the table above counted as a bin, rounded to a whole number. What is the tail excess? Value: 38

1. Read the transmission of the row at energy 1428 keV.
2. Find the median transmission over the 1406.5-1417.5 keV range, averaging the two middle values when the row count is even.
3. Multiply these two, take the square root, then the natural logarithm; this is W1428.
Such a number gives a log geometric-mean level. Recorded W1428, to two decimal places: 2.48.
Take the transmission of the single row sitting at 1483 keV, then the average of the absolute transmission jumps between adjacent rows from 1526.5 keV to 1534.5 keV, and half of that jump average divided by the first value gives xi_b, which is 0.015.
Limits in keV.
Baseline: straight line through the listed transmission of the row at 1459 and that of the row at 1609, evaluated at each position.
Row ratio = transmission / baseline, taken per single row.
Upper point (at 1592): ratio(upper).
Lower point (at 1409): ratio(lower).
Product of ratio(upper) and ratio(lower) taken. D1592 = 1.8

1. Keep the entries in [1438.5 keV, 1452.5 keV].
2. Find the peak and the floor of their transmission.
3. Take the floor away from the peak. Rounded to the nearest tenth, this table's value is 2.5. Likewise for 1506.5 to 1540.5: 3.5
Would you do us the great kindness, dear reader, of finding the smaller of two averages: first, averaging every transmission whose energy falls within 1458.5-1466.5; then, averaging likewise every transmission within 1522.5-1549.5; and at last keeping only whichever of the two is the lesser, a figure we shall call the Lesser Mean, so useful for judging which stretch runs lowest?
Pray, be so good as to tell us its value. 11.1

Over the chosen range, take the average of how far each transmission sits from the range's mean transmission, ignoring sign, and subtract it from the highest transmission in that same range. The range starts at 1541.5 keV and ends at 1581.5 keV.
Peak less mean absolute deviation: 14.3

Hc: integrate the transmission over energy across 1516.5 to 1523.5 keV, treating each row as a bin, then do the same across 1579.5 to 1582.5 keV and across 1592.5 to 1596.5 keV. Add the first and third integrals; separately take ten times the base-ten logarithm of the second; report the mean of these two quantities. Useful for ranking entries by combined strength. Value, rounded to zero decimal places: 92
